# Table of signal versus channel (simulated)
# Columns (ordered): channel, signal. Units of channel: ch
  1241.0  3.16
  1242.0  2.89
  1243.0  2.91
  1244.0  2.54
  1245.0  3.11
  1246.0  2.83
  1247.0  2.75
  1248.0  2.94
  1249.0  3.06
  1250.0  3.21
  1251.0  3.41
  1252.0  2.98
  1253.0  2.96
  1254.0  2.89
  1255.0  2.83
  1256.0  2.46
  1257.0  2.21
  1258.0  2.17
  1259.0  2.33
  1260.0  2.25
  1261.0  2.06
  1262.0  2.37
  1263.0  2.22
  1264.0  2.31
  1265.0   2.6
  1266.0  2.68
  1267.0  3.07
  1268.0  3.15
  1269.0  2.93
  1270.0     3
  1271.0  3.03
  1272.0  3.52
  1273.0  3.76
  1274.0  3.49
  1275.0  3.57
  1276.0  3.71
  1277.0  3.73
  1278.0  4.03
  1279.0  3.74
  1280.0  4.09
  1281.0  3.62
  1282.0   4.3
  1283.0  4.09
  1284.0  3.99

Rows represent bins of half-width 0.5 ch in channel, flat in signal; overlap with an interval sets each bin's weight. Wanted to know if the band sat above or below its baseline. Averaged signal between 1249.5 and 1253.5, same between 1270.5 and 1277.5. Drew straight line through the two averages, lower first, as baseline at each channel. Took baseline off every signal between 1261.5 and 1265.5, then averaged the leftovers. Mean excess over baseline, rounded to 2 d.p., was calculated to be -0.98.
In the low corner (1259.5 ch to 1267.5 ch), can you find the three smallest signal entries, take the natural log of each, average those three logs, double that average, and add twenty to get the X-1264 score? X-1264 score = 21.6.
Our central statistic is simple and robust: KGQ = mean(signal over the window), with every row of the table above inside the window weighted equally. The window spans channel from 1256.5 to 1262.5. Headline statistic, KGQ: 2.23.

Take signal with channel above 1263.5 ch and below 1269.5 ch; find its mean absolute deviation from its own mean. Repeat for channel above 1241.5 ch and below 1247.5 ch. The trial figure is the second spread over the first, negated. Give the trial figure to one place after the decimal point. -0.5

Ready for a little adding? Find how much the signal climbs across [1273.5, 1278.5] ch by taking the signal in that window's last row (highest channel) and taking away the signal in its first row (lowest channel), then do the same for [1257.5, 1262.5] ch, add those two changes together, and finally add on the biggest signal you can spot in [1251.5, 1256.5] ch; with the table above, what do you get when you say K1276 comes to 3.7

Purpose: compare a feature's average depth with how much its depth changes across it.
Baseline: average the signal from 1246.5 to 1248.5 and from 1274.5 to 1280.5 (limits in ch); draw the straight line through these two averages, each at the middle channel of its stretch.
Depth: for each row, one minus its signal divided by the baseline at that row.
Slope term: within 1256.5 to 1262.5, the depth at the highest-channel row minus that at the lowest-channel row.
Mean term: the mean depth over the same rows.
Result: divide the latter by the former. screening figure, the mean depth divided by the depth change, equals -22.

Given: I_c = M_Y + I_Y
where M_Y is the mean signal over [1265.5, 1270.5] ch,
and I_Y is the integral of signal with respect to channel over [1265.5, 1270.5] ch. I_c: 17.8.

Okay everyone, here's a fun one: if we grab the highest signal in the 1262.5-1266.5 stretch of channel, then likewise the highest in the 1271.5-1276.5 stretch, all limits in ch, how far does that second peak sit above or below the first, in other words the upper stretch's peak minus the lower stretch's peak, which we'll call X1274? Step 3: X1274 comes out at 1.1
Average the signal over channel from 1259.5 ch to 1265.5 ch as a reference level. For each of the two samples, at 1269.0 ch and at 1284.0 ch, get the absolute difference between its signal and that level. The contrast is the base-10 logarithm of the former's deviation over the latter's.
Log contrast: -0.43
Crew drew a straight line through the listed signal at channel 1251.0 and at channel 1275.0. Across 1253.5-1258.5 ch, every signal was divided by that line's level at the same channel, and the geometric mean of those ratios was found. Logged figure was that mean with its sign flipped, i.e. -0.72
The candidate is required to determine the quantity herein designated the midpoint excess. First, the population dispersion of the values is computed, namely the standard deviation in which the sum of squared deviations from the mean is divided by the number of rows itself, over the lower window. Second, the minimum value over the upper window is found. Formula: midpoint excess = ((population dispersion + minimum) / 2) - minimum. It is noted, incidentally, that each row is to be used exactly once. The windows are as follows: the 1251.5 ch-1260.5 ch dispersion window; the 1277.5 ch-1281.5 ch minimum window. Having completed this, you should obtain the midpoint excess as -1.65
